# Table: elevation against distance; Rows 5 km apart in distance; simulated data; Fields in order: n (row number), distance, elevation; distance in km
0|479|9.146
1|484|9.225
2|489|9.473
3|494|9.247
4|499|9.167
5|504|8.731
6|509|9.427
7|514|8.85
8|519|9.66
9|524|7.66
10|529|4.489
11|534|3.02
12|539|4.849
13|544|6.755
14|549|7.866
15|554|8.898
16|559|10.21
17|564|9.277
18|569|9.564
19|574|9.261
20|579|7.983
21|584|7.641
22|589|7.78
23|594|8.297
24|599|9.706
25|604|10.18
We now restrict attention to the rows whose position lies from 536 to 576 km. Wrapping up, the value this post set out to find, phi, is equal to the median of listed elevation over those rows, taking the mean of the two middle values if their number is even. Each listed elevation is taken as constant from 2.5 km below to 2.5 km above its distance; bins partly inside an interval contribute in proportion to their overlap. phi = 9.08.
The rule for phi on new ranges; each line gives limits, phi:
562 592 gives 8.62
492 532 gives 9.01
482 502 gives 9.24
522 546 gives 4.85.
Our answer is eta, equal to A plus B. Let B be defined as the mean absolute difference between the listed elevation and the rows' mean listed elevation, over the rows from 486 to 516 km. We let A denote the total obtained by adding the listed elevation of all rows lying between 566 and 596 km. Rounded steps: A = 51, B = 0.24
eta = 51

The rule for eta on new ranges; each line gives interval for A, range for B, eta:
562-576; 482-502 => 28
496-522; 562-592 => 47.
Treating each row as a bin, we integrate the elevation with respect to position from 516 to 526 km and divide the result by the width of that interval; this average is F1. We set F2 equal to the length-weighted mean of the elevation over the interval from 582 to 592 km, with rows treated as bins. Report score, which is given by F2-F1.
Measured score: -1.0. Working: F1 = 8.7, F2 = 7.7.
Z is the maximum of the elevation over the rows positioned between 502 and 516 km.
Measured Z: 9.427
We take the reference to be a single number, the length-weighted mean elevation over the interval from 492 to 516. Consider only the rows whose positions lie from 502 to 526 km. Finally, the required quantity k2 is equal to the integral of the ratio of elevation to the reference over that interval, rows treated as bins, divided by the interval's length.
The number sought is 0.98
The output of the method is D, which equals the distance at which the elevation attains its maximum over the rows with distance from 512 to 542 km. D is 519 km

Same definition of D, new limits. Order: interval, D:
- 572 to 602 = 599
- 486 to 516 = 489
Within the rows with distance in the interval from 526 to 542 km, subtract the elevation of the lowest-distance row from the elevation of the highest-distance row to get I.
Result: 0.4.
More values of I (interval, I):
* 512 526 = -1.2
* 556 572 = -0.6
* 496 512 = 0.3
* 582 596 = 0.7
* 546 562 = 2.3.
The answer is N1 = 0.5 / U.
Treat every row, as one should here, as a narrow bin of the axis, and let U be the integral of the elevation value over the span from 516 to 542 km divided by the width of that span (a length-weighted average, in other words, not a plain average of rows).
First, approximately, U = 6.0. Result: 0.083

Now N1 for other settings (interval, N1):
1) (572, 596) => 0.061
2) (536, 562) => 0.065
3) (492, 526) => 0.056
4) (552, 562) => 0.052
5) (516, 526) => 0.057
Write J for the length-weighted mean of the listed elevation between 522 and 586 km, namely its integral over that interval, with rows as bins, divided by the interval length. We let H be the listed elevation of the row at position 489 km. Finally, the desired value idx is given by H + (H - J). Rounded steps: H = 9.473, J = 7.5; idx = 11.5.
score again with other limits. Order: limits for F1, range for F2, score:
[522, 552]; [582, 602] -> 2.6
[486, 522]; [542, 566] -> -0.6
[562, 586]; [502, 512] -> 0.3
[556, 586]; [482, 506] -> 0.2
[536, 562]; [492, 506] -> 1.4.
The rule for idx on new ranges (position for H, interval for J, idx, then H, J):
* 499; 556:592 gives 9.5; 9.167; 8.8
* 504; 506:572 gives 9.7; 8.731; 7.8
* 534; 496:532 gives -2.2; 3.02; 8.2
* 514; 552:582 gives 8.5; 8.85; 9.2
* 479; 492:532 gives 10.0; 9.146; 8.3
